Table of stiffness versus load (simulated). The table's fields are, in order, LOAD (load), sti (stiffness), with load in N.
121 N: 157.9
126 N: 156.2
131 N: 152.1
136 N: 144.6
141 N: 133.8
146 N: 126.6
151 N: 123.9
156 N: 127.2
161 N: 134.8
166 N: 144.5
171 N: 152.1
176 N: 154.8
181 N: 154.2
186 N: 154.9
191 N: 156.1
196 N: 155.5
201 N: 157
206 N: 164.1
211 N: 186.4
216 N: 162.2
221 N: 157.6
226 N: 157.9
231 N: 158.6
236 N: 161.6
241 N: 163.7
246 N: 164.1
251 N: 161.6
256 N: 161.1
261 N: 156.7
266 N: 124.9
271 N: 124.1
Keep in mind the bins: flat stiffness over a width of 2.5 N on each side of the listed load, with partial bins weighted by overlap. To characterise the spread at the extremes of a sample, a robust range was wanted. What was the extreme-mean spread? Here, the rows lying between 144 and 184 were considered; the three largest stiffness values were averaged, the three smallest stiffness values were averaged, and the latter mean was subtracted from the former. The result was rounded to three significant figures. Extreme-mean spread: 27.8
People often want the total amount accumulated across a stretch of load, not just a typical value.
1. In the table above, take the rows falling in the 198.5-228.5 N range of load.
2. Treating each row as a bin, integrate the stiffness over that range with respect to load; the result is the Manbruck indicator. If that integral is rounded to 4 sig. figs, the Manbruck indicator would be 4926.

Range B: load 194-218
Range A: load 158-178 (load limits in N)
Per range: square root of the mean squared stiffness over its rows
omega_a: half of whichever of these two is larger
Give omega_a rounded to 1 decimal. 82.7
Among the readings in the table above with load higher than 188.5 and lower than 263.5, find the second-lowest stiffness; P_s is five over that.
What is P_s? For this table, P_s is 0.0320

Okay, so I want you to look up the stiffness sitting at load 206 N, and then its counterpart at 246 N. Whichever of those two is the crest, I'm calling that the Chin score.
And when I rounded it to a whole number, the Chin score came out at 164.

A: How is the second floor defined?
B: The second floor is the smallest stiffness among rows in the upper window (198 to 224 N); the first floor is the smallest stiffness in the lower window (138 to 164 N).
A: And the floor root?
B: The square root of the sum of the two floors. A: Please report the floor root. 16.8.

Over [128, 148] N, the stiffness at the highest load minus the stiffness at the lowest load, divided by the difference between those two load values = -1.7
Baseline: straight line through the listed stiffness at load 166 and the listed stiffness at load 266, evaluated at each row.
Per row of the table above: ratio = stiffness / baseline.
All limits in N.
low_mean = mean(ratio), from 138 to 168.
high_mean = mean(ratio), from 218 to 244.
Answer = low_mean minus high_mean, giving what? -0.32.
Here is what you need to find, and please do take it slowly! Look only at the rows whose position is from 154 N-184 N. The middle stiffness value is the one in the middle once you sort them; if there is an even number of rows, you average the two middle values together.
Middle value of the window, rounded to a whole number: 148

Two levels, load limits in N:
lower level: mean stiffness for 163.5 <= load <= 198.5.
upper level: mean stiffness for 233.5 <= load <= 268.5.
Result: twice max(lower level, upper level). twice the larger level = 312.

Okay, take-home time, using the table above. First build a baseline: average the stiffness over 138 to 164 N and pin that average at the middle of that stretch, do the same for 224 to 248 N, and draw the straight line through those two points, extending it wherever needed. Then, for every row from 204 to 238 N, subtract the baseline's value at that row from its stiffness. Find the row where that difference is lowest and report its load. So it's 231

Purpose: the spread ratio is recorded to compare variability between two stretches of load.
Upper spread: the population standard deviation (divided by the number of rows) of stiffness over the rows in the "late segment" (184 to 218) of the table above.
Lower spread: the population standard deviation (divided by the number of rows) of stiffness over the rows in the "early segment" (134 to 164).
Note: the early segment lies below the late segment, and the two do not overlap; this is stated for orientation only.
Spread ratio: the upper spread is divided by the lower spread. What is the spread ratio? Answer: 1.5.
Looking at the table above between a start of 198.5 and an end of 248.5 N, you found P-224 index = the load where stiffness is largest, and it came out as 211 N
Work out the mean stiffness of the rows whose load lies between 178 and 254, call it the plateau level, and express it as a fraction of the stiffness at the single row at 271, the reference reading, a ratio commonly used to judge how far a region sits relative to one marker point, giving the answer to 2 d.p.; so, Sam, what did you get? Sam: 1.30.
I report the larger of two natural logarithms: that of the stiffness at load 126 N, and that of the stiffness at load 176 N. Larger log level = 5.05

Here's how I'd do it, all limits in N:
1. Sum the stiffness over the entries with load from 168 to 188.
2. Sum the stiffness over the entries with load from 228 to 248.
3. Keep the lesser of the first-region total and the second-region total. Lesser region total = 616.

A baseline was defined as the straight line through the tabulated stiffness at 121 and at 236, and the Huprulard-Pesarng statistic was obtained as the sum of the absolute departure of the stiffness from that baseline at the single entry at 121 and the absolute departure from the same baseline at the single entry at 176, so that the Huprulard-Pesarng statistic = 4.9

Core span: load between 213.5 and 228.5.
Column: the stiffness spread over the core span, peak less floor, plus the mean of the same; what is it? 164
